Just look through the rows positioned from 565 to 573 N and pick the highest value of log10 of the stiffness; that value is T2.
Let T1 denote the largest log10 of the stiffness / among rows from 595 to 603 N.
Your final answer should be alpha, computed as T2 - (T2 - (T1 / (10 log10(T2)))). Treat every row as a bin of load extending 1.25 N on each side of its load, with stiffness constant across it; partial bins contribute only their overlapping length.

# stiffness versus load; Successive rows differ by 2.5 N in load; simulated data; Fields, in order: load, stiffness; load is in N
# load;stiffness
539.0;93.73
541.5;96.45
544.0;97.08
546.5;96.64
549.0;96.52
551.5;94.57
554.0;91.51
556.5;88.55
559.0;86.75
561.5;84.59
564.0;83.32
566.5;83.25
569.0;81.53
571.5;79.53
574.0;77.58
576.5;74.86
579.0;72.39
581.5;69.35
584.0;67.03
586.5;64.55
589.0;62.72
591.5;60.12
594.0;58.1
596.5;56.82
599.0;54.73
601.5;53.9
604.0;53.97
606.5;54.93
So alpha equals 0.619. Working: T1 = 1.75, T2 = 1.92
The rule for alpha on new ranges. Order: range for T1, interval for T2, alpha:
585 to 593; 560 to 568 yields 0.635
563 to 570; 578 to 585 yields 0.713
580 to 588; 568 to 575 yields 0.654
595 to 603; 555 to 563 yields 0.606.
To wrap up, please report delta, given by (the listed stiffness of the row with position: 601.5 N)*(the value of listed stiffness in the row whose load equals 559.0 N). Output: 4676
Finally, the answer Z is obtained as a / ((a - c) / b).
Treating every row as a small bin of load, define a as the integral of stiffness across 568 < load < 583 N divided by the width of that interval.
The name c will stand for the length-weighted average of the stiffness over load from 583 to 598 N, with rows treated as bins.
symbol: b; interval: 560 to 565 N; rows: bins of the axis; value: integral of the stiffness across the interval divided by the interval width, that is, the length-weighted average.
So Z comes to 446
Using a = 76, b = 84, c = 61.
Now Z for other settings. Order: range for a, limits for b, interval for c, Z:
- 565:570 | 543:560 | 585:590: 412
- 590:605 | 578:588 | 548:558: -106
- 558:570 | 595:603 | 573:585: 398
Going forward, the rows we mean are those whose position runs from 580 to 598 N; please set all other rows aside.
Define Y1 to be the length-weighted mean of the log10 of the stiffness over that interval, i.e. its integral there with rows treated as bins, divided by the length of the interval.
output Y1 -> 1.80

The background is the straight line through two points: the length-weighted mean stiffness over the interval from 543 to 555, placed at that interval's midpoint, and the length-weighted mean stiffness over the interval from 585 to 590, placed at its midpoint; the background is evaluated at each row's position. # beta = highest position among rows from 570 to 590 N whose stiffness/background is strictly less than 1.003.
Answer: 589.0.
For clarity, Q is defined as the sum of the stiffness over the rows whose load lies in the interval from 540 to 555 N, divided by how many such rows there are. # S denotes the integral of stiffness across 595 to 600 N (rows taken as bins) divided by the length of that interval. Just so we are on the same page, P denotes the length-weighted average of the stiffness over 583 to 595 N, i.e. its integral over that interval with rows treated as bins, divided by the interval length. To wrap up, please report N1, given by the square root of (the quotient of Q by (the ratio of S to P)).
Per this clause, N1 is 10.3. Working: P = 62.5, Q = 95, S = 56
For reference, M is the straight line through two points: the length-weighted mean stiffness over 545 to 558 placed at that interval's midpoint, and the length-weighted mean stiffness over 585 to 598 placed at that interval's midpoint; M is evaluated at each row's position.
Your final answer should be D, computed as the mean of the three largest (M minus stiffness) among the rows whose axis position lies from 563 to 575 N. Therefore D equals -1.6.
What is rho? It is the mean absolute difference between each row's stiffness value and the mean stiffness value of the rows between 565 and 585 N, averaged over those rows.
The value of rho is 4.8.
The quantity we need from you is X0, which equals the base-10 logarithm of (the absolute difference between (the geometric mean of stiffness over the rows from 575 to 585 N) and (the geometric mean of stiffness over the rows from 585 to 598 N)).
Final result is 1.02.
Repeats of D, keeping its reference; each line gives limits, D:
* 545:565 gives 0.8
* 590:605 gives 0.1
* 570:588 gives -0.3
